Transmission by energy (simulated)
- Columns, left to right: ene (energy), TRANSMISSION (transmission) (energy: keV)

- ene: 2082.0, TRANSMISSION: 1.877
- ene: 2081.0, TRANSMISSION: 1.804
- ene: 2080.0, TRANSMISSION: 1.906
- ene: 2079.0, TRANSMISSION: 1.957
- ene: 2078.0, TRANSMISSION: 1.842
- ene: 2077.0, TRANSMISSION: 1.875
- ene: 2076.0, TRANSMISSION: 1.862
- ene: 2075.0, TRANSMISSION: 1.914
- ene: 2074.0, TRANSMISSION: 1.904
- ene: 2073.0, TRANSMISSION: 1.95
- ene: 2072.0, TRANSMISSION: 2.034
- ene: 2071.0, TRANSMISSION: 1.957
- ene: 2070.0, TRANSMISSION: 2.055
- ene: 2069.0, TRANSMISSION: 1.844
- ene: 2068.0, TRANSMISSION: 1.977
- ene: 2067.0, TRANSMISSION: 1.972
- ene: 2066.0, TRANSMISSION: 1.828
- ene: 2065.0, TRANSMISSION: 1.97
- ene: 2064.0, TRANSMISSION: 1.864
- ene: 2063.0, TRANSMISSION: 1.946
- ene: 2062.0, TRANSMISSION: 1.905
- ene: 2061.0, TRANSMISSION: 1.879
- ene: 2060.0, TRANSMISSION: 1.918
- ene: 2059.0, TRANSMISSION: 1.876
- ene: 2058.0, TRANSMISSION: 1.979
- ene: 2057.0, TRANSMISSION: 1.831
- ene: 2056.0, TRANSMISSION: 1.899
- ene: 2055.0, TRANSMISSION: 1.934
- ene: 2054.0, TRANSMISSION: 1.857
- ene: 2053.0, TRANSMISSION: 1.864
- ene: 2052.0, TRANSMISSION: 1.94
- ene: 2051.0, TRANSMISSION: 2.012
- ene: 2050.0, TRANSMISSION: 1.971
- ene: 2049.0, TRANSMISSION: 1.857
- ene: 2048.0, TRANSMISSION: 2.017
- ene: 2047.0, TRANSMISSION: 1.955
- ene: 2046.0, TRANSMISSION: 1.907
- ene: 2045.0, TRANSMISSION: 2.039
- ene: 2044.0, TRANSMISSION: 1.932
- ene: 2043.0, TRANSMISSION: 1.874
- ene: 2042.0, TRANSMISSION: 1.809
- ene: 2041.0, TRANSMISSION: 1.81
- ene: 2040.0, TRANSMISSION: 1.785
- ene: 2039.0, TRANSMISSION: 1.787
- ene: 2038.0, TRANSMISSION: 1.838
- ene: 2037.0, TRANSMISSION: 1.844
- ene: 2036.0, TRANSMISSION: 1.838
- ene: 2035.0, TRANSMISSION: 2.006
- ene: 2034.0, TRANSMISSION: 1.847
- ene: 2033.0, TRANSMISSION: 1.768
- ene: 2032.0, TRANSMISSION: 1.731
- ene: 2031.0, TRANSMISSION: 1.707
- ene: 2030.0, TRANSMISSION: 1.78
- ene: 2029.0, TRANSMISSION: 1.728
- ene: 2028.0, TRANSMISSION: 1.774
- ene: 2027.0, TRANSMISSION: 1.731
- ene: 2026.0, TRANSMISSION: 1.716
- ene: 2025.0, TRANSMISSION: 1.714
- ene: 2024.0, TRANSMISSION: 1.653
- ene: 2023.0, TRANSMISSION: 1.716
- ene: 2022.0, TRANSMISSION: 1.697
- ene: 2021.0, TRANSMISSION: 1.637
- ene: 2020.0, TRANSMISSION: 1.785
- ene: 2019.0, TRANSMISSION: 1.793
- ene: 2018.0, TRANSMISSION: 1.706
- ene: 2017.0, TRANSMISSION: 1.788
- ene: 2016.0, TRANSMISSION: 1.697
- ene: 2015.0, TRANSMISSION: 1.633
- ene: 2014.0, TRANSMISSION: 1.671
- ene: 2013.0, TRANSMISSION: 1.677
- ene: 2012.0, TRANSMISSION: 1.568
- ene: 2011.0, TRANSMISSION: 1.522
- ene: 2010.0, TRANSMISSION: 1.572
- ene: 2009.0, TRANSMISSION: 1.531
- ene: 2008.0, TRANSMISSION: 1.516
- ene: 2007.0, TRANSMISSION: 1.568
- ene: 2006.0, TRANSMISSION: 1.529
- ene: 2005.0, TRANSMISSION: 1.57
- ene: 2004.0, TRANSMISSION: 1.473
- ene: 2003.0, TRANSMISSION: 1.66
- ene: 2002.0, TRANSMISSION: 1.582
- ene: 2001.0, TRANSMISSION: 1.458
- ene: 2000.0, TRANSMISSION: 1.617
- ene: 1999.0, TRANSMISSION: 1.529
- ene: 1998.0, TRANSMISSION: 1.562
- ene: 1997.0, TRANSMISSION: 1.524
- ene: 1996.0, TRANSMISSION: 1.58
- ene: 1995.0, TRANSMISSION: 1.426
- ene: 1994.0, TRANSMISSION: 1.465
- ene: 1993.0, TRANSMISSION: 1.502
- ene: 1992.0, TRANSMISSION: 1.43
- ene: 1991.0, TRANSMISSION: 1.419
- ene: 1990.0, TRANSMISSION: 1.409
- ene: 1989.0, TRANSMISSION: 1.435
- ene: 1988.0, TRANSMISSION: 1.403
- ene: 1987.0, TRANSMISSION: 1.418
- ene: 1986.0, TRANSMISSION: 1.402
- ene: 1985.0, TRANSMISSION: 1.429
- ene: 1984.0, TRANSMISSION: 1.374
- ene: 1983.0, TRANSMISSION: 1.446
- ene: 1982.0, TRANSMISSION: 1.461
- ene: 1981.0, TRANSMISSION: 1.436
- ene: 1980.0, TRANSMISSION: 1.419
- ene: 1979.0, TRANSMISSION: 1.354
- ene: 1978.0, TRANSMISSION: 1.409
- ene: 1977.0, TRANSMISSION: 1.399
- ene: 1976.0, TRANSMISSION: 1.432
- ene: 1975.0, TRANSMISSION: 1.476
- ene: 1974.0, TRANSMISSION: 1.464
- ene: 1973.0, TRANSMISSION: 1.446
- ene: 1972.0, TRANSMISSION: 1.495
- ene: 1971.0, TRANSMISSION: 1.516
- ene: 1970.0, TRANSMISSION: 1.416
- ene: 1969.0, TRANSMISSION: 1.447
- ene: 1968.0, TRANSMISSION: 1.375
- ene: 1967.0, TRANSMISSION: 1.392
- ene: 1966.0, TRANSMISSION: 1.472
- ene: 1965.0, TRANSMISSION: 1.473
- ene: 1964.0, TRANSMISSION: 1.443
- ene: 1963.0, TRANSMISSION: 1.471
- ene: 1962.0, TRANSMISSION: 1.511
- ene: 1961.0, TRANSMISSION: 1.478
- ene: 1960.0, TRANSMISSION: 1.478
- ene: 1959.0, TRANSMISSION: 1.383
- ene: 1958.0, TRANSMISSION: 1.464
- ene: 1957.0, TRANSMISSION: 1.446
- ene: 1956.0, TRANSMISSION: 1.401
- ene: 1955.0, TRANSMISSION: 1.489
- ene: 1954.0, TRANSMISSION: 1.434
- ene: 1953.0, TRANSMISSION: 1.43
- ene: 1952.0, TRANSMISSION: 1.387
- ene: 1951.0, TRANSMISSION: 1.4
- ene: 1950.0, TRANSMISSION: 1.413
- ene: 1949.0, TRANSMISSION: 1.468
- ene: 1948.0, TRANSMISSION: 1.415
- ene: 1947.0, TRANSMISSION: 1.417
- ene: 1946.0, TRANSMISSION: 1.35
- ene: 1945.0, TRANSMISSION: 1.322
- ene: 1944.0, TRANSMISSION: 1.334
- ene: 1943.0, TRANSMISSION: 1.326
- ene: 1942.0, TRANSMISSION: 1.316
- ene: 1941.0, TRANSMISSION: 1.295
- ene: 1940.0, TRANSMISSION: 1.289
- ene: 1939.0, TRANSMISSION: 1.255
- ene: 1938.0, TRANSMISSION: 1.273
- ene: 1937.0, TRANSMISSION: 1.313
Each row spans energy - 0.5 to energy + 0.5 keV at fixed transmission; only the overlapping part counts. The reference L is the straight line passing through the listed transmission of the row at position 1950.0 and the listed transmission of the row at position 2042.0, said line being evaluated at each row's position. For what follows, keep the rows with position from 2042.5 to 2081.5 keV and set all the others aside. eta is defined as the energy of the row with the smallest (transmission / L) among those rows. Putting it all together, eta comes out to 2081.0 keV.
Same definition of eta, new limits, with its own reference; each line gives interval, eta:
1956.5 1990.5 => 1979.0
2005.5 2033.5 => 2011.0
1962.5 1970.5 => 1968.0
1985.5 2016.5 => 1995.0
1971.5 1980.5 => 1979.0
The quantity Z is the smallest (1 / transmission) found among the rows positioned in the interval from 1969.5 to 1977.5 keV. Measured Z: 0.66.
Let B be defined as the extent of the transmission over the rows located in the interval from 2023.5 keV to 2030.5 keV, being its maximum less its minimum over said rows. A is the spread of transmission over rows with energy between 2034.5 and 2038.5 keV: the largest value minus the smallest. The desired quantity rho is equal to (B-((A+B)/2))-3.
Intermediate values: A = 0.168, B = 0.127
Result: -3.02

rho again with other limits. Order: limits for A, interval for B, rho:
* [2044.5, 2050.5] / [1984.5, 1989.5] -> -3.07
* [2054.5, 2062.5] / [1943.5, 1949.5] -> -3.00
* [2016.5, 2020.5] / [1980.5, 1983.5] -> -3.03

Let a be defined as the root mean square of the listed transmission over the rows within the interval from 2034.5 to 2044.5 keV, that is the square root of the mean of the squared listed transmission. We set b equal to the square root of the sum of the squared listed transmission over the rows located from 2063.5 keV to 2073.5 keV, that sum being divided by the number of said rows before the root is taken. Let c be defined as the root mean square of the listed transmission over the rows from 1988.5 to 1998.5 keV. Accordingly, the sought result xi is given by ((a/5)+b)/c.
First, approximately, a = 1.85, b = 1.95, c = 1.48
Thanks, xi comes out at 1.57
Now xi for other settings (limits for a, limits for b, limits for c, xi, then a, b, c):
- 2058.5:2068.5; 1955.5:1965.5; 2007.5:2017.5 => 1.13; 1.91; 1.46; 1.62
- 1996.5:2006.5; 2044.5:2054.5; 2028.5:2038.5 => 1.24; 1.55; 1.94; 1.81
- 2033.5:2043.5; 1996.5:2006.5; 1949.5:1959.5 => 1.35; 1.84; 1.55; 1.43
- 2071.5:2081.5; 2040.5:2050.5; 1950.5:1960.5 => 1.61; 1.91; 1.92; 1.43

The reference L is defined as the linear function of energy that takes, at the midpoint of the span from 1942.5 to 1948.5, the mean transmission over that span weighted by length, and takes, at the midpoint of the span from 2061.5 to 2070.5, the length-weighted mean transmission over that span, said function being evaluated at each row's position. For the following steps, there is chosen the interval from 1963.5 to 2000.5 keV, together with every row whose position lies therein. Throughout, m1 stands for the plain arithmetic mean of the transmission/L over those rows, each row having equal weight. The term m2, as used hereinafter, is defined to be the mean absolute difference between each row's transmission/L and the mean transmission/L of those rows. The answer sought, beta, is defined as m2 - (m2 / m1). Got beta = -0.0018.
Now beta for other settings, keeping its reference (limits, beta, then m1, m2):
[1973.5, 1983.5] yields -0.0012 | 0.94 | 0.019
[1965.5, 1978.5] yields -0.0008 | 0.97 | 0.025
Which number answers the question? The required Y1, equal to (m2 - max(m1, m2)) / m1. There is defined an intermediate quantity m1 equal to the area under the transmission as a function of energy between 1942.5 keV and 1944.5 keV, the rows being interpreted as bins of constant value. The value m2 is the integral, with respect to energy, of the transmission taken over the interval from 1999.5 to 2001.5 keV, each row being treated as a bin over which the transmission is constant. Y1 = 0.00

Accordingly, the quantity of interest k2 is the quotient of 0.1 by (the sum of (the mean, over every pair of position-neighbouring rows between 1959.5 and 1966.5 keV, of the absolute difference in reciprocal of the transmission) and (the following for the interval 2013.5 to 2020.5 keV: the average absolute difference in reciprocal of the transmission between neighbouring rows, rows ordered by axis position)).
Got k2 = 3.24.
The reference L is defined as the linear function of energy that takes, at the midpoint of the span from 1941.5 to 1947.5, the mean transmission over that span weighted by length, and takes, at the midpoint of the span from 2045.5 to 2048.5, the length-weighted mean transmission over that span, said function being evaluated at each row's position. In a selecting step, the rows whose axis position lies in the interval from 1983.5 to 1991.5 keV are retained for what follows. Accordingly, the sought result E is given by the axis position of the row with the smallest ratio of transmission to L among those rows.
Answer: 1984.0 keV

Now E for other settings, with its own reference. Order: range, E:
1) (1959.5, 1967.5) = 1967.0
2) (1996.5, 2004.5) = 2004.0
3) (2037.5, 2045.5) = 2040.0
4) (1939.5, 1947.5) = 1940.0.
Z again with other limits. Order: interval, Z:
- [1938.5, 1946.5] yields 0.74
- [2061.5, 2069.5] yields 0.51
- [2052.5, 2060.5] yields 0.51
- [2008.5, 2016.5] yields 0.59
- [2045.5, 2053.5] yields 0.50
